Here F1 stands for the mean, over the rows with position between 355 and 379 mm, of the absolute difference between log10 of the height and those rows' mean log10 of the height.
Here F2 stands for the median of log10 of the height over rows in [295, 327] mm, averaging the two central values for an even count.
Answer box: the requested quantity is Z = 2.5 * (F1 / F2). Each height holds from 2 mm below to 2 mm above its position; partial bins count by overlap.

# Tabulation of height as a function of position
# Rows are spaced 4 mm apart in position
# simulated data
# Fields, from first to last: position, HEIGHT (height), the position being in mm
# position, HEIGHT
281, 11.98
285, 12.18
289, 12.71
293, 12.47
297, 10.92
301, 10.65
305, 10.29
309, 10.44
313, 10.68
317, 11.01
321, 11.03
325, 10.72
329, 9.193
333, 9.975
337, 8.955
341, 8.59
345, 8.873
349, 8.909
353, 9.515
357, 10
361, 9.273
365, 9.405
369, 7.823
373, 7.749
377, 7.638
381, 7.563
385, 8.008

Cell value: 0.11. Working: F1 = 0.046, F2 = 1.03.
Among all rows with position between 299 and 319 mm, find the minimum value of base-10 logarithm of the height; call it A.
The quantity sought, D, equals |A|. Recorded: 1.01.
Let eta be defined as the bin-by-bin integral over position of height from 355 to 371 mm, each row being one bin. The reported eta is 146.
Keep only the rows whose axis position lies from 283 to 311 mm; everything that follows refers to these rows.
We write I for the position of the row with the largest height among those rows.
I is 289 mm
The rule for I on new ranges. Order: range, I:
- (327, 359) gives 357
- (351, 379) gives 357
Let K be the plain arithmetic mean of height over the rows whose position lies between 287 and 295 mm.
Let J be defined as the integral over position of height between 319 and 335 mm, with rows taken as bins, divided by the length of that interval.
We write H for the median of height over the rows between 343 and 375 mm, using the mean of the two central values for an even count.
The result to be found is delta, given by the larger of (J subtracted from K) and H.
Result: 9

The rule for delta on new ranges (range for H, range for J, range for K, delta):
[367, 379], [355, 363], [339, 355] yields 8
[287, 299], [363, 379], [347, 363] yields 12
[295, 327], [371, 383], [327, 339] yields 11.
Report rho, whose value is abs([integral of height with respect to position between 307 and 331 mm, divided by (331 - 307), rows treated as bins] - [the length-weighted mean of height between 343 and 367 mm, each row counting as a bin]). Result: 1.2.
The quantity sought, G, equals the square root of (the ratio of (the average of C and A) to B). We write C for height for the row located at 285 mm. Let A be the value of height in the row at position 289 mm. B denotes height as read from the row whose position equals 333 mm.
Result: 1.12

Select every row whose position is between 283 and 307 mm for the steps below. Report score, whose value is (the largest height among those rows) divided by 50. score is 0.254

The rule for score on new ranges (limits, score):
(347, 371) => 0.200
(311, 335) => 0.221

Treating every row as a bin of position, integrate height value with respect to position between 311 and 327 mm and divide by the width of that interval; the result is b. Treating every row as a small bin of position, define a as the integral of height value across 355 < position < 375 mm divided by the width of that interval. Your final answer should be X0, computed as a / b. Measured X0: 0.81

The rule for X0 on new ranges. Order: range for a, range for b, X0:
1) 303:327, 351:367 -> 1.12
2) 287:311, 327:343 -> 1.23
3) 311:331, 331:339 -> 1.11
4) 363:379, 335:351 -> 0.92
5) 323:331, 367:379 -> 1.29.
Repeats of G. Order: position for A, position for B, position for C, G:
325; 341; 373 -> 1.04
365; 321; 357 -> 0.94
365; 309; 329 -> 0.94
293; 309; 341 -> 1.00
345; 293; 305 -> 0.88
